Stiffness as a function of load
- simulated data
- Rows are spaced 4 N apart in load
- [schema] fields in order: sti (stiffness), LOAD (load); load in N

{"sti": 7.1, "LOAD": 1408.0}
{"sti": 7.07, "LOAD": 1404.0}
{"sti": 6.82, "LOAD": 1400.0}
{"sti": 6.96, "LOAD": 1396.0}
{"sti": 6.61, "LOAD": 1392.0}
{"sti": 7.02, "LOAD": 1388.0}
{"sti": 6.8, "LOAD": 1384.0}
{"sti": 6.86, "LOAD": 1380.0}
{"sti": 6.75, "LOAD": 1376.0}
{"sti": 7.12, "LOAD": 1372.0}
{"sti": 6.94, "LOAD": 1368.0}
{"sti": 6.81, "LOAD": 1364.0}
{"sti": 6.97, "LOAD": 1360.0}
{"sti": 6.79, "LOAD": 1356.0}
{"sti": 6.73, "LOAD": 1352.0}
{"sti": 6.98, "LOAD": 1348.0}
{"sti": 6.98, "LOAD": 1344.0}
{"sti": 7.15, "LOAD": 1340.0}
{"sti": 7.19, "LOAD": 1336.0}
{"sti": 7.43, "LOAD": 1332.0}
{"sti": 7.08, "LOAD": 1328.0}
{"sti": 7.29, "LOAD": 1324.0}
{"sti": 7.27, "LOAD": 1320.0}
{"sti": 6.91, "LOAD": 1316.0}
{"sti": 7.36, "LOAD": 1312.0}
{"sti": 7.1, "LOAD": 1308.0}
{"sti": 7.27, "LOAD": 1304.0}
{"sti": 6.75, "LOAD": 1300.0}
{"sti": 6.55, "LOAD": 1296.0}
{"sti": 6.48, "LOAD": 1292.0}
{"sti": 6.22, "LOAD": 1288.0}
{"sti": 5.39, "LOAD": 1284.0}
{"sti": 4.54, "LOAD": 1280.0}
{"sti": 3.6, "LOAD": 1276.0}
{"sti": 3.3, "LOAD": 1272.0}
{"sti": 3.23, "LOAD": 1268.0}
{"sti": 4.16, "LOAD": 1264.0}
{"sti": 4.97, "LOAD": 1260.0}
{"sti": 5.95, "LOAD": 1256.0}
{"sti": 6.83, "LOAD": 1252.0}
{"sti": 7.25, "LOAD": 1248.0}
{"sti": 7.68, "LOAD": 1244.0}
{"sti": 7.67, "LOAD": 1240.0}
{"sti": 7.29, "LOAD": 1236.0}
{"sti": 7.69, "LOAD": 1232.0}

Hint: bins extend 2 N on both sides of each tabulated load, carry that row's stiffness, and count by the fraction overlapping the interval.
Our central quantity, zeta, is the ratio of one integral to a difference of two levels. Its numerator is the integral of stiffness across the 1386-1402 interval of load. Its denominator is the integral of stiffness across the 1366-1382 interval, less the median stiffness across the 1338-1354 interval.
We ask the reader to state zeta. 1.06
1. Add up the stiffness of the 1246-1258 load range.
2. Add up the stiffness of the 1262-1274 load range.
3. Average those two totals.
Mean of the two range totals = 15.4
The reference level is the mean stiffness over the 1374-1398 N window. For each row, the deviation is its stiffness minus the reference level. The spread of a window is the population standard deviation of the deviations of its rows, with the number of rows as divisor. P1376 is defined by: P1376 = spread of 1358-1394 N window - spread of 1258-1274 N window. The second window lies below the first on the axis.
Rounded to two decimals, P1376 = -0.57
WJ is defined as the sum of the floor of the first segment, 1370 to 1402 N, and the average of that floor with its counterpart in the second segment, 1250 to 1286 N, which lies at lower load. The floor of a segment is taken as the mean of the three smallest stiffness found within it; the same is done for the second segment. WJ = 11.8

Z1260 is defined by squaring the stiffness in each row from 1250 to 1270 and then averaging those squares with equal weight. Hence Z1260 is 27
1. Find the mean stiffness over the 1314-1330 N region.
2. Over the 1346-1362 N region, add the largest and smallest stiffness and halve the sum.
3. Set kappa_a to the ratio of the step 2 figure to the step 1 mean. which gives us 0.96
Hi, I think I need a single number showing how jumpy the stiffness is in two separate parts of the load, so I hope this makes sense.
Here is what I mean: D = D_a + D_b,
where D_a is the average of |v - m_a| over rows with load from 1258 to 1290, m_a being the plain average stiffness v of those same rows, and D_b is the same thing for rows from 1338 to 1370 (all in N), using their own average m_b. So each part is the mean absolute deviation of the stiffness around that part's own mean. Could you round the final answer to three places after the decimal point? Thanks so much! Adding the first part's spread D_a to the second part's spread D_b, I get 0.960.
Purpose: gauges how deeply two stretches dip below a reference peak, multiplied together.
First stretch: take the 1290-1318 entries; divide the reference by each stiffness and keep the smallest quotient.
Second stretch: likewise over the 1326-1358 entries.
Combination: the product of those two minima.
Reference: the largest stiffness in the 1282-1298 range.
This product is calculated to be 0.78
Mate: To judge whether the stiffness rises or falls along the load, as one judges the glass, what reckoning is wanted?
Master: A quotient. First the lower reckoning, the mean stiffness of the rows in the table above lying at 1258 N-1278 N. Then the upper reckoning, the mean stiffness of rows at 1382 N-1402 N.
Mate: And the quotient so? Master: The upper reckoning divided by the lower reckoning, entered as 1.8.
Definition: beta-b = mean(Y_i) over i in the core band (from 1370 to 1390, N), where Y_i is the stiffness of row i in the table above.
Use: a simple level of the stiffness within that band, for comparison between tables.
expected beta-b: 6.91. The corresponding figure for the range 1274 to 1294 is 5.25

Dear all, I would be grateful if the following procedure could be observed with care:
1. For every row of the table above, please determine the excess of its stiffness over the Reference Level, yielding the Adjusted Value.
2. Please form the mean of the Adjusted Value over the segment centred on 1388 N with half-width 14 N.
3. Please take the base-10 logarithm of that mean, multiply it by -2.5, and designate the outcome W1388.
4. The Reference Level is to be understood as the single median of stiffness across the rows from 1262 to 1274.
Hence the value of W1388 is -1.37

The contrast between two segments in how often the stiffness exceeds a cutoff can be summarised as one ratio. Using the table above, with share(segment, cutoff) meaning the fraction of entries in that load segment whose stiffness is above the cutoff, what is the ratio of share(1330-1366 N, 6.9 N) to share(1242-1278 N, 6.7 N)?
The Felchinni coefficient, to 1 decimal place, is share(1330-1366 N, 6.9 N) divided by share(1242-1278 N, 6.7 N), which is 2.0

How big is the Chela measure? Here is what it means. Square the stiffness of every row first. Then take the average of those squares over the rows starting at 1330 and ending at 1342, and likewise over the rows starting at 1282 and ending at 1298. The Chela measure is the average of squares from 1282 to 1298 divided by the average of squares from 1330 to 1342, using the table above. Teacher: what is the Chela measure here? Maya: 0.72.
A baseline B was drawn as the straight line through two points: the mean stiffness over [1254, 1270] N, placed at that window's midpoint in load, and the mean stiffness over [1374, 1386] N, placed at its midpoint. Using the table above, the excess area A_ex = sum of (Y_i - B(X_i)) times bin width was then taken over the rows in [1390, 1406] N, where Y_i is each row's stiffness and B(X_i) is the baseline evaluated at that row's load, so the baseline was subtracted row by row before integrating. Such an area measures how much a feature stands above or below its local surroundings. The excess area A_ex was -4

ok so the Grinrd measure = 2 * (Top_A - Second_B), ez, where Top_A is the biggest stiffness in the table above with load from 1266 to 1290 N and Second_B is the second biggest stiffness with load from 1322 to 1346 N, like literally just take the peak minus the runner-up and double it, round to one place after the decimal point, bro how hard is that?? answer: -2.1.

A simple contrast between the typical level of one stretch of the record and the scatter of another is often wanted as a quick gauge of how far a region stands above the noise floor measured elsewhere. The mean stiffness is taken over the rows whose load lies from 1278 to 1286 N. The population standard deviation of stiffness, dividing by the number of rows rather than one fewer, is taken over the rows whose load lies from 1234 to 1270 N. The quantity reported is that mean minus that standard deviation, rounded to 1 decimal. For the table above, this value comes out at 3.4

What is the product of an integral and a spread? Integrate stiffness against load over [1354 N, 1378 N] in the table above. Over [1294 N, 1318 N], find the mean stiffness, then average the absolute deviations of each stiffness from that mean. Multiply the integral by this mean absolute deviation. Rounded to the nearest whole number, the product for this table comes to 42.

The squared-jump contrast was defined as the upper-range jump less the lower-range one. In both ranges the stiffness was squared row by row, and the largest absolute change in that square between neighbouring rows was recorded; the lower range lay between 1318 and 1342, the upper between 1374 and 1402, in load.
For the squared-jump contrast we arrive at 1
